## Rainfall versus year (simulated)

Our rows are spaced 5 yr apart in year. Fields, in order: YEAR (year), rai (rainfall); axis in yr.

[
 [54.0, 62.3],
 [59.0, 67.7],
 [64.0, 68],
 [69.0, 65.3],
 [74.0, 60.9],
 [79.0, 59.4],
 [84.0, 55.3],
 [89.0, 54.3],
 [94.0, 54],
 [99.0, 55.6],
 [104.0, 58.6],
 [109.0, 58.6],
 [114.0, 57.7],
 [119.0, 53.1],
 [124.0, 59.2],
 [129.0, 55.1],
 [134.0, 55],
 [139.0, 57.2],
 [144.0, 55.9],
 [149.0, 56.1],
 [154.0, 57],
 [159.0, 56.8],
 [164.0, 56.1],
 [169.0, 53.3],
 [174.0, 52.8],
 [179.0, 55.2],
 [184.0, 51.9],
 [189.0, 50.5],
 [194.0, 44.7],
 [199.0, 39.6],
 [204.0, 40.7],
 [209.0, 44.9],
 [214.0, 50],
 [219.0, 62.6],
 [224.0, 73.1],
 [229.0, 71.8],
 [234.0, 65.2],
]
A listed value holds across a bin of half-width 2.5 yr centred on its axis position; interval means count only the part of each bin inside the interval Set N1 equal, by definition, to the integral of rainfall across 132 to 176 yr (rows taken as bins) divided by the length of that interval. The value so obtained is 55.6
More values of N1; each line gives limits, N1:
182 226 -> 50.6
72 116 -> 57.1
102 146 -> 56.7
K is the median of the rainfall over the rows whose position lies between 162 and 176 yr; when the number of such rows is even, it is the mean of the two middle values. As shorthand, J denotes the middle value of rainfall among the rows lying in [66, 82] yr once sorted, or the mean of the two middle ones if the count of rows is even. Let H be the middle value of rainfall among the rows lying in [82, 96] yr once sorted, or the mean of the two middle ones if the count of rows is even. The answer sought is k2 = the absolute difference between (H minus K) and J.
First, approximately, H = 54.3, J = 60.9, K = 53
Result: 59.9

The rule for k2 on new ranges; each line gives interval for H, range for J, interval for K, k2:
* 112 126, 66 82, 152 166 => 60.0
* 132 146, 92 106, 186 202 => 44.4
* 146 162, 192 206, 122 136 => 39.0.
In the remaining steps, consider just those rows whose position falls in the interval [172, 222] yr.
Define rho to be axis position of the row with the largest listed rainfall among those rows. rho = 219.0 yr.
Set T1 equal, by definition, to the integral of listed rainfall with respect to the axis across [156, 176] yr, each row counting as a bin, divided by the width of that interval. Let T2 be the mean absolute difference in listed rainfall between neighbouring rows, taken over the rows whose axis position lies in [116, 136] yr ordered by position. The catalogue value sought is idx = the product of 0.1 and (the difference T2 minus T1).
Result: -5.1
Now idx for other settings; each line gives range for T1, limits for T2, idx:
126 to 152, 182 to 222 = -5.1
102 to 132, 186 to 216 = -5.3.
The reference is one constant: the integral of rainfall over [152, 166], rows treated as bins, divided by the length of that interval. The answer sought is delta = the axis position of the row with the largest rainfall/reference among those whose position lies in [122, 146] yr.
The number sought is 124.0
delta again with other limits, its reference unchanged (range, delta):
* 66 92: 69.0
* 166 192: 179.0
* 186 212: 189.0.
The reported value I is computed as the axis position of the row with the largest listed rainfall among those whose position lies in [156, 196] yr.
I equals 159.0 yr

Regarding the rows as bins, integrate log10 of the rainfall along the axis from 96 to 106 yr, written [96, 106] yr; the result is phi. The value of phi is 18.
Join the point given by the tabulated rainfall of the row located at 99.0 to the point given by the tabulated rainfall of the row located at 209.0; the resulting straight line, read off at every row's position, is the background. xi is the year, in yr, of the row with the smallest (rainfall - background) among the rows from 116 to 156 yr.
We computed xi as 119.0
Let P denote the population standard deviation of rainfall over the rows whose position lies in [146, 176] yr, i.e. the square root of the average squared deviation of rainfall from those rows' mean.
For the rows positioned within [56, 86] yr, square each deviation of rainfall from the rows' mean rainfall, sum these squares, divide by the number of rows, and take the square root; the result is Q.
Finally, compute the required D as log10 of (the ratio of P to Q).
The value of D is -0.4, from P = 1.7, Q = 4.6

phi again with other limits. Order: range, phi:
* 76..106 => 52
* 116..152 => 63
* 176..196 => 34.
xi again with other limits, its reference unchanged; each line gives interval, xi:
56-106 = 89.0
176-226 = 199.0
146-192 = 189.0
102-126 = 119.0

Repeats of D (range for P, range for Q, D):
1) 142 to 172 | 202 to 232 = -1.0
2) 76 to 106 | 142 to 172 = 0.2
